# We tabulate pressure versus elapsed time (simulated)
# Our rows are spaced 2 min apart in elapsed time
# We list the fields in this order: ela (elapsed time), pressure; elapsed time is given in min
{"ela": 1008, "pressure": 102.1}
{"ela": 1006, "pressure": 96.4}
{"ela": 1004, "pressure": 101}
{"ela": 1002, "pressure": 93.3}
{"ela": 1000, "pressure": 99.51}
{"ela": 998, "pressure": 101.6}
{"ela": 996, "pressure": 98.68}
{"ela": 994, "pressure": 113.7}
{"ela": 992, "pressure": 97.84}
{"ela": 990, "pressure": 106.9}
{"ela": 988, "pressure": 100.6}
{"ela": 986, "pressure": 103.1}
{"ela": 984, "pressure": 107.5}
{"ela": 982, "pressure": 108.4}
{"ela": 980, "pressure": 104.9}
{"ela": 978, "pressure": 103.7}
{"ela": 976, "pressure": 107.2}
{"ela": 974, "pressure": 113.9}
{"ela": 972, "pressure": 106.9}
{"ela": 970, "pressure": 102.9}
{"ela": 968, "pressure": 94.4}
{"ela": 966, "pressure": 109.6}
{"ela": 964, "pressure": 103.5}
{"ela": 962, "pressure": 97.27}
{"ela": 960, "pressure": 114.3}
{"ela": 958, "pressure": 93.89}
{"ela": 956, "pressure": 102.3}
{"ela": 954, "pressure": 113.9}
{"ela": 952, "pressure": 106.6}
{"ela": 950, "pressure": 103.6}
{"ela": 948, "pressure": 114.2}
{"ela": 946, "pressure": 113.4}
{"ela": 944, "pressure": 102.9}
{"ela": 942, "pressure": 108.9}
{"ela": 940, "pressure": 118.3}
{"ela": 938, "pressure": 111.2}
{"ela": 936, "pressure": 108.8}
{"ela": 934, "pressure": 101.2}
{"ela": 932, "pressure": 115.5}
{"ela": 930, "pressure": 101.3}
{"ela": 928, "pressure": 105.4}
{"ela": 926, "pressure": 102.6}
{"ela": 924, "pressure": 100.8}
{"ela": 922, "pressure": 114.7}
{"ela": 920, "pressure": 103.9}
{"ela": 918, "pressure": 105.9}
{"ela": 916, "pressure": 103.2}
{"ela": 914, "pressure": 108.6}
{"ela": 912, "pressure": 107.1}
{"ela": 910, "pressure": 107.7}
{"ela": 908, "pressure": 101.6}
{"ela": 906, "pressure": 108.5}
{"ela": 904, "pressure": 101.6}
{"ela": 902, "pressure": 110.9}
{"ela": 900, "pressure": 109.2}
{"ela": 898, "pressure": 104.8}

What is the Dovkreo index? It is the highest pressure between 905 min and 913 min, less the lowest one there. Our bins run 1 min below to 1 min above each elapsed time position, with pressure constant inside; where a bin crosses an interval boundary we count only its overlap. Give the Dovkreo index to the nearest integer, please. 7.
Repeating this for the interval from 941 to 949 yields 11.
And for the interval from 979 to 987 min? 5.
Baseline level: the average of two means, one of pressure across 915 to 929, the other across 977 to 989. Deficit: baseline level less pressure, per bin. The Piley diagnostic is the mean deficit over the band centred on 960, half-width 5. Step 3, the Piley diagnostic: 3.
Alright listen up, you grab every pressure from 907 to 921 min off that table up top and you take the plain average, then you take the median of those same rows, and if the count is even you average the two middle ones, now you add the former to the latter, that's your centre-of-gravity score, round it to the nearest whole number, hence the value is 211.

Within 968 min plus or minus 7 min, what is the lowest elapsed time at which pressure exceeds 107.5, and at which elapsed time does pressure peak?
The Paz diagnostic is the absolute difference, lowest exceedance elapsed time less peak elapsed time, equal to 8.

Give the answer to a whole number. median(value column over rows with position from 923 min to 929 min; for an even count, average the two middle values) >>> 103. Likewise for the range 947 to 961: 107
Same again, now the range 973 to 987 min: 107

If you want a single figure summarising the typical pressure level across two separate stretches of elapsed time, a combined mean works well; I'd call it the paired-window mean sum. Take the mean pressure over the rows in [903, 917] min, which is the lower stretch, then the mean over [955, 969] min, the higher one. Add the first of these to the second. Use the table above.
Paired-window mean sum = 208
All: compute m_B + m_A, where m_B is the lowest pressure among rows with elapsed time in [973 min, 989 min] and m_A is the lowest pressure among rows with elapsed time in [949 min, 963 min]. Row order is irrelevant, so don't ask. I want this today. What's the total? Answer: 194.5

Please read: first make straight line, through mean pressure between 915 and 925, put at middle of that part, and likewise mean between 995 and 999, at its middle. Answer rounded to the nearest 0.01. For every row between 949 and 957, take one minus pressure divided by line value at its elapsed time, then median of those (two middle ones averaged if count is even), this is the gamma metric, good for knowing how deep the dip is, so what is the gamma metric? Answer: -0.02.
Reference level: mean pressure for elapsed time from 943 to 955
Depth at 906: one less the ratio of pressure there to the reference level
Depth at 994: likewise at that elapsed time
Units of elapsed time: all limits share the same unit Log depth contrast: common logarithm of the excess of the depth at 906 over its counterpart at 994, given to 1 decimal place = -1.3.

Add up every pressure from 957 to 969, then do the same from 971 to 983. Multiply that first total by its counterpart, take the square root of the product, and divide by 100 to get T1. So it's 6.29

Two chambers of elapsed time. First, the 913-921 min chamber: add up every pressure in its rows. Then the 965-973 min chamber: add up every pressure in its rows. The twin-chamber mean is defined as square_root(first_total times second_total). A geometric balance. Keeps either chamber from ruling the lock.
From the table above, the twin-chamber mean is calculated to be 418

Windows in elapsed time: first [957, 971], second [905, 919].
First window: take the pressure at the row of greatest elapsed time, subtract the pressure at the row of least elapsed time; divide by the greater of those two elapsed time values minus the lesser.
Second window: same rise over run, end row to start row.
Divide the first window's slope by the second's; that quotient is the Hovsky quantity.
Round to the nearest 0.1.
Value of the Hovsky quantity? -3.5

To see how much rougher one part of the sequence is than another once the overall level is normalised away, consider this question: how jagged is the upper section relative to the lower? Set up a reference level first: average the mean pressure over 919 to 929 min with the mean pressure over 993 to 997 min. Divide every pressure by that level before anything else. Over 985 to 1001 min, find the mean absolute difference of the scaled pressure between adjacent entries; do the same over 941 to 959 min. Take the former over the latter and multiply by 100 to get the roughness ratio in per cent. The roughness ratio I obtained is 106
